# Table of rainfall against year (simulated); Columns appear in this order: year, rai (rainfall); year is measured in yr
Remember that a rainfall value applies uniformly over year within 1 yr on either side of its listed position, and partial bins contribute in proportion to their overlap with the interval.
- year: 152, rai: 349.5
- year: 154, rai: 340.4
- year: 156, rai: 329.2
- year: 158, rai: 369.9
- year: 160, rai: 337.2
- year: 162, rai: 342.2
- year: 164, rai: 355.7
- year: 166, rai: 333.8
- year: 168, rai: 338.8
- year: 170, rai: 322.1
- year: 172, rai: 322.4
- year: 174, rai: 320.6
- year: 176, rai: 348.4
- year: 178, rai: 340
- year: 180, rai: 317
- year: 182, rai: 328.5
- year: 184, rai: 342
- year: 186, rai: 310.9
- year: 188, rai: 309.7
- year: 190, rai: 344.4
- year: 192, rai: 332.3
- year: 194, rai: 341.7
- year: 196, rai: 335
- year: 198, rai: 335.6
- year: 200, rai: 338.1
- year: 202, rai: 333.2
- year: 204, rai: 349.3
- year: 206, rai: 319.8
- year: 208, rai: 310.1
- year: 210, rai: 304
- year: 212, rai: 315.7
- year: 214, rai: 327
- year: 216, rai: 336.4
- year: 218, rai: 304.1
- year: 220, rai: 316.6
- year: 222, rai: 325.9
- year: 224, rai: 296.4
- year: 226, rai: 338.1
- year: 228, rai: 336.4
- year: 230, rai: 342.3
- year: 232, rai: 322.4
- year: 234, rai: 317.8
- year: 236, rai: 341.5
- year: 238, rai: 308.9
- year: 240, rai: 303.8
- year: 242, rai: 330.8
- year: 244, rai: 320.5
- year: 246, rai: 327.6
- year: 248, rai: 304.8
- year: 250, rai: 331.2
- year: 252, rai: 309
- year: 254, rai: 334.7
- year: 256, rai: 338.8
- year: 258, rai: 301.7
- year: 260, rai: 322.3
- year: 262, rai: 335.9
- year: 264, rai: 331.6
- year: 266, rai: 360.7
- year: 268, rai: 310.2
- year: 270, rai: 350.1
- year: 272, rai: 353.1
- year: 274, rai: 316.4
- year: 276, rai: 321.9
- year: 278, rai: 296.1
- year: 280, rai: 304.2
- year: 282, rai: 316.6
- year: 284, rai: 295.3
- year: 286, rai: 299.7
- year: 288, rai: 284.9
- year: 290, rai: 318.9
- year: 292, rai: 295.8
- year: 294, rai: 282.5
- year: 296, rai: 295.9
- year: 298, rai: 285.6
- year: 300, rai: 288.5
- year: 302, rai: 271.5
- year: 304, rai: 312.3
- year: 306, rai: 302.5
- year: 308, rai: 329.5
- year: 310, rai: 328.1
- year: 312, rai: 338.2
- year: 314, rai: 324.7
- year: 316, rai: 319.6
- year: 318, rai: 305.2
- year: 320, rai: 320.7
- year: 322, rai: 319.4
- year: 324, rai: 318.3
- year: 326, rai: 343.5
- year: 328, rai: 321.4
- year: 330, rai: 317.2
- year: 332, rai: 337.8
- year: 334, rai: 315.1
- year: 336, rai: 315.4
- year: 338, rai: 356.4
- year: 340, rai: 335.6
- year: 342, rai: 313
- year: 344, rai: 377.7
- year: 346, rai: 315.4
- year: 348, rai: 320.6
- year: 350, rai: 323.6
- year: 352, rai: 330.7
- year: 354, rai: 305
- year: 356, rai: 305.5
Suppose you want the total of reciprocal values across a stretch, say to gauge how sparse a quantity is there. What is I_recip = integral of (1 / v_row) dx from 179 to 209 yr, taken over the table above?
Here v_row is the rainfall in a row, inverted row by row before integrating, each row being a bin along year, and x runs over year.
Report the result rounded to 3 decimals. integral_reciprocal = 0.091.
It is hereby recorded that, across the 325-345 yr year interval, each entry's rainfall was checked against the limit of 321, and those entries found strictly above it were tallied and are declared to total 6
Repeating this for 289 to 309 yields 1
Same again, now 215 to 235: 6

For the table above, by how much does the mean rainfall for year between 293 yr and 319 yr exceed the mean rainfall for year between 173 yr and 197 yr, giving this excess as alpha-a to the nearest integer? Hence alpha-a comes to -24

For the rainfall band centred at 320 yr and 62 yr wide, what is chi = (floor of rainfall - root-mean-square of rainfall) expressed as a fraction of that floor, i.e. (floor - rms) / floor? -0.173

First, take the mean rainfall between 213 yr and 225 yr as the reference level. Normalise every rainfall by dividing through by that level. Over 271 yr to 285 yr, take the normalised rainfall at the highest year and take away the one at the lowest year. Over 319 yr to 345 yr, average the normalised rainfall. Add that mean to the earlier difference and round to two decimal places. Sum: 0.86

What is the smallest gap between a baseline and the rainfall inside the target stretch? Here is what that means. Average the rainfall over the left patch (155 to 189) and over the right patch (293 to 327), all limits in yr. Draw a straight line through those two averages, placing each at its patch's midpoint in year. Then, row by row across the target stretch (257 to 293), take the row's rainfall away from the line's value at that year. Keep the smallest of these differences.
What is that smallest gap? -43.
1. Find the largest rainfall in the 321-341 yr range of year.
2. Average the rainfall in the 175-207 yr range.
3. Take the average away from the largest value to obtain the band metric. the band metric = 24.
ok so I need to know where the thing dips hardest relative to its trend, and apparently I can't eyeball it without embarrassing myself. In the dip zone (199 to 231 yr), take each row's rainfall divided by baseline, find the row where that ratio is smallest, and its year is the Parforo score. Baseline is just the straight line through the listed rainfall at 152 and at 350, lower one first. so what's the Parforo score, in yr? 224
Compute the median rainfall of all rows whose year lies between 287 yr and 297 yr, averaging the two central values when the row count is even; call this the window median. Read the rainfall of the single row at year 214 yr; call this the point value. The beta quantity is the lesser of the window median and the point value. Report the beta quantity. 296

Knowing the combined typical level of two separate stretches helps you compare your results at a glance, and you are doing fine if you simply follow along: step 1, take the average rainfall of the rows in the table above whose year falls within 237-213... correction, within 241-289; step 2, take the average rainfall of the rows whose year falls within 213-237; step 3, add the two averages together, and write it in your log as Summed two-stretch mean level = 646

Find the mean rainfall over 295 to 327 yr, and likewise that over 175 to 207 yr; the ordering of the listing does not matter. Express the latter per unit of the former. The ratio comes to 1.064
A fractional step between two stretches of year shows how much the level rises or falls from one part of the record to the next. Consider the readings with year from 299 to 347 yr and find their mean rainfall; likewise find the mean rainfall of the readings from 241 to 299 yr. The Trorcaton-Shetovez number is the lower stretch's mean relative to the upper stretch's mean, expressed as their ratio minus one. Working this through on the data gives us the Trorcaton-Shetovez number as -0.017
